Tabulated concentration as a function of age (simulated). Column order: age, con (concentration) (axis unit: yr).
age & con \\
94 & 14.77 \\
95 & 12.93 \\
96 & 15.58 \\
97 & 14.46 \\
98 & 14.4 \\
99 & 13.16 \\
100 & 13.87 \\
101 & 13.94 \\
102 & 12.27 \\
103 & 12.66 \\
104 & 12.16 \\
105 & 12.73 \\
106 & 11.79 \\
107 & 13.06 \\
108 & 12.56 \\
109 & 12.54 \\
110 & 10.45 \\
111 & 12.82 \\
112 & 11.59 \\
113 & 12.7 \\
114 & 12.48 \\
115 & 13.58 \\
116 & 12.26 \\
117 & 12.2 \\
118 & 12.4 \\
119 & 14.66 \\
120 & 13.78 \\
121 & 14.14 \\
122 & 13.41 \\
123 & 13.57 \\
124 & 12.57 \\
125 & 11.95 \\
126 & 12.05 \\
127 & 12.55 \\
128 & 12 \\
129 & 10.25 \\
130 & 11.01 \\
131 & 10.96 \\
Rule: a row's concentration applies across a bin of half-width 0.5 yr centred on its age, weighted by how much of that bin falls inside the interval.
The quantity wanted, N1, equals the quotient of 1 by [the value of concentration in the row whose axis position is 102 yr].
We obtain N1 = 0.0815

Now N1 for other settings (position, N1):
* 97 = 0.0692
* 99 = 0.0760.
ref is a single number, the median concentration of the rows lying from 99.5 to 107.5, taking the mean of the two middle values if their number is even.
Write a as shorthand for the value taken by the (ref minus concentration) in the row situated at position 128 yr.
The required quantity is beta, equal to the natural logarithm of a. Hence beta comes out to -0.36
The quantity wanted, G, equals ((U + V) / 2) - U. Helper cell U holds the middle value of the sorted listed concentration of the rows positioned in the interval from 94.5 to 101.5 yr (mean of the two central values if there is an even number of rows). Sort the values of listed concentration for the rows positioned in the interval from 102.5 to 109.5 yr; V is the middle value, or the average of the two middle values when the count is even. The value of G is -0.7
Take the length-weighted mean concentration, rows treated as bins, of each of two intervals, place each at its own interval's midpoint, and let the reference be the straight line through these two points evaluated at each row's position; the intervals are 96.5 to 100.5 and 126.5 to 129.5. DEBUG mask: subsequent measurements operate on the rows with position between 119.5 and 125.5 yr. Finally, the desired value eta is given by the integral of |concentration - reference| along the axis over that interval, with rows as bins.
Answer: 7.2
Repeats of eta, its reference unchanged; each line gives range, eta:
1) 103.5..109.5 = 5.1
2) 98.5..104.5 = 4.7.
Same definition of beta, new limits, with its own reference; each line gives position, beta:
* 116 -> -0.83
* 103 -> -3.35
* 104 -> -0.63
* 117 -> -0.70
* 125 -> -0.29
